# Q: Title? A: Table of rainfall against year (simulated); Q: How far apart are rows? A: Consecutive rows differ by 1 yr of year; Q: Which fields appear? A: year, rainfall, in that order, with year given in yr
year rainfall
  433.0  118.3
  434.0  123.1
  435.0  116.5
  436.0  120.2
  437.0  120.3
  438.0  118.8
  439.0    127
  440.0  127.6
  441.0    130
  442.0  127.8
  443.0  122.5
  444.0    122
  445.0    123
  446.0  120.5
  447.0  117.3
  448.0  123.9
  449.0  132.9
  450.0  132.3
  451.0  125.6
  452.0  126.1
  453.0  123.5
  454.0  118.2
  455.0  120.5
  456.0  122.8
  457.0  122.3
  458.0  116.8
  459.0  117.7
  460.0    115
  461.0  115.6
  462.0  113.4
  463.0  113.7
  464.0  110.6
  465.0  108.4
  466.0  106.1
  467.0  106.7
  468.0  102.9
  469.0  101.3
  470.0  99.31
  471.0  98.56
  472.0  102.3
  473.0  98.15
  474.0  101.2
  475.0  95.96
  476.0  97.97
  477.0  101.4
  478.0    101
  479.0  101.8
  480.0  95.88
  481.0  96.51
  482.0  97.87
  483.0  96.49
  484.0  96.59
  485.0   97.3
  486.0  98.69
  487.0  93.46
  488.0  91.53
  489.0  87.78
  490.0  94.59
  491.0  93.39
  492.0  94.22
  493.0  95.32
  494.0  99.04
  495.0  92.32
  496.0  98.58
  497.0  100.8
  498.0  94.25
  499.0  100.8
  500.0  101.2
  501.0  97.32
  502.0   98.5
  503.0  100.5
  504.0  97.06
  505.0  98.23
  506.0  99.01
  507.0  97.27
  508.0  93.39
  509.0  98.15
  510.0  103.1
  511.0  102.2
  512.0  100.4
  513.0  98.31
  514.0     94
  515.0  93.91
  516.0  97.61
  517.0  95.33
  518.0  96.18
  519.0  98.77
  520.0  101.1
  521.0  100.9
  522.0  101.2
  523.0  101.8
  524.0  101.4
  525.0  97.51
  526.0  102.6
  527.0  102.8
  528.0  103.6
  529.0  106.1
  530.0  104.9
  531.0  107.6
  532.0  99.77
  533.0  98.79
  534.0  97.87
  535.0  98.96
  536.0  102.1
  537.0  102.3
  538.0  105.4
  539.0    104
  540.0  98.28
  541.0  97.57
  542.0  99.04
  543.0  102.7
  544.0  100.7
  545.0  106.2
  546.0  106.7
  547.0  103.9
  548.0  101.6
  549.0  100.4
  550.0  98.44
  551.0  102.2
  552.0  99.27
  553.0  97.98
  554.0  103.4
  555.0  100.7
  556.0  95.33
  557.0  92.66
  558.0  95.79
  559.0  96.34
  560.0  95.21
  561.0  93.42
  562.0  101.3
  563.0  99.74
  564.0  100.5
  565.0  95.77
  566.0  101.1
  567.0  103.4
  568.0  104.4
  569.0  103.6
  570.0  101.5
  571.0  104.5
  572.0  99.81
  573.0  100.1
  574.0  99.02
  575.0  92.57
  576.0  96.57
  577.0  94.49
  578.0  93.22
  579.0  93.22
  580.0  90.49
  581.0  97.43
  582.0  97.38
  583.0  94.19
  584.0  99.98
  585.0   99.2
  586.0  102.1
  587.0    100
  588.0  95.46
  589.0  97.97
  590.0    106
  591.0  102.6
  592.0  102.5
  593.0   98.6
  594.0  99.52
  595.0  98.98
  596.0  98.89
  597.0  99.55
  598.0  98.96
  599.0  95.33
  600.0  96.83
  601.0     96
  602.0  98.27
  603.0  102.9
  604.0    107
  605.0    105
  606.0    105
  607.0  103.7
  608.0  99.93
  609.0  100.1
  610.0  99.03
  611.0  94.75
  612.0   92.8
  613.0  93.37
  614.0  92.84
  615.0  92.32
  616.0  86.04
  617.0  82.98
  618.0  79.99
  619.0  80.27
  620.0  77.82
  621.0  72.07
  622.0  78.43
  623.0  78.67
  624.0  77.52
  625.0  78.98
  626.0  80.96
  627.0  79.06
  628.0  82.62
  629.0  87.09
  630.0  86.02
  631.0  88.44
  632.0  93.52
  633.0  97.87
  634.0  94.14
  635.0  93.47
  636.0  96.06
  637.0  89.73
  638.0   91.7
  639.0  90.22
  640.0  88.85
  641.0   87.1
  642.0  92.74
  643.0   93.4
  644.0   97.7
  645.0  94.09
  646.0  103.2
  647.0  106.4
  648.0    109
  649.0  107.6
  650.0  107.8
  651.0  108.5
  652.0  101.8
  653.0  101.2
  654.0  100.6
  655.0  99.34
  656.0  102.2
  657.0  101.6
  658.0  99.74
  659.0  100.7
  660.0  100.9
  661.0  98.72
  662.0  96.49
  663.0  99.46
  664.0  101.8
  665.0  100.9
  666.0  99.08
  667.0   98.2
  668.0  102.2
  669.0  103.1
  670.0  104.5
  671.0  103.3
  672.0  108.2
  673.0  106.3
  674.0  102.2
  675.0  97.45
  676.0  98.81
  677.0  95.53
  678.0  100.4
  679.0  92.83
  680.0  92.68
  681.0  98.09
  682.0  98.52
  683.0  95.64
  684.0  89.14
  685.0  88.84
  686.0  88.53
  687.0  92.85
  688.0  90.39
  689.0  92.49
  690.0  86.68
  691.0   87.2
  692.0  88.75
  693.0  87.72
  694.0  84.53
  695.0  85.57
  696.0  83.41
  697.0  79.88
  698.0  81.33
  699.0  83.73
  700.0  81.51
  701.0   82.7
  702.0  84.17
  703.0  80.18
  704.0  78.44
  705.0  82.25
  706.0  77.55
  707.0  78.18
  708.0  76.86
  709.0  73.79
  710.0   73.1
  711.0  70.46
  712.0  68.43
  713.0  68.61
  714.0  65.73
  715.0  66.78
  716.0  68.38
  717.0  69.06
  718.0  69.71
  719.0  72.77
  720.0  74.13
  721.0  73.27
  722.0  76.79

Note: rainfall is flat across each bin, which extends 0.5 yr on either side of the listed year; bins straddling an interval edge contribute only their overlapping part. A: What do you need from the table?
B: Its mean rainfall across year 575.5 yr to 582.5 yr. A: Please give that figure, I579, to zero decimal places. 95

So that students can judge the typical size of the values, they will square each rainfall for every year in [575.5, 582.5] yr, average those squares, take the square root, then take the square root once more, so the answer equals 9.7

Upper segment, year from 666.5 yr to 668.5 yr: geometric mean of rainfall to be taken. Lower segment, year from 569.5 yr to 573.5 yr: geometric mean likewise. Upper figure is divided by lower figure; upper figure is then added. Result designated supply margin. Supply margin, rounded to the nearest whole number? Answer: 101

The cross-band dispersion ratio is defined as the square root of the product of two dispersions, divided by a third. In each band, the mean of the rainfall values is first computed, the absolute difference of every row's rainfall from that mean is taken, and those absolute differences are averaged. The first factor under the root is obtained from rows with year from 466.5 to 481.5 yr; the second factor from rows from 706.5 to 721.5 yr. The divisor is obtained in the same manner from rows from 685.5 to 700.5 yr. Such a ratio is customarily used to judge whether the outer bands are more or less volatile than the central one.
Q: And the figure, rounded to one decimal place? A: 0.8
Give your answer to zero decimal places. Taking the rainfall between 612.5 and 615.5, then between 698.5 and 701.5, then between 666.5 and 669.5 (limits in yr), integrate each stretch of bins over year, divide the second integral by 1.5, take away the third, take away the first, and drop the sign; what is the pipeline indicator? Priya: 417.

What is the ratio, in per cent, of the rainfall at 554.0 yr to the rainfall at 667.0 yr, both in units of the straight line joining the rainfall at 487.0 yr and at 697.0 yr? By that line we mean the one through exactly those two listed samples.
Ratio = 97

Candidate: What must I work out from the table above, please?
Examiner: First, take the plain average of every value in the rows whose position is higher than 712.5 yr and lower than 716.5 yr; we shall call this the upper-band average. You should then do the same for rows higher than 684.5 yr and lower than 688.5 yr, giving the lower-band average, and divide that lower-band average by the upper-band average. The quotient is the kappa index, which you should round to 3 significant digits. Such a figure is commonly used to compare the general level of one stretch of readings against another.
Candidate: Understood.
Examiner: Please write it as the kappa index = 1.34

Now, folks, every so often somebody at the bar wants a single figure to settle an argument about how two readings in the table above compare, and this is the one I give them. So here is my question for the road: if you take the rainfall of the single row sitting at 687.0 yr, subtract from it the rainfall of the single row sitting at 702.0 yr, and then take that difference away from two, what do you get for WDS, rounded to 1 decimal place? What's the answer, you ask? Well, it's -6.7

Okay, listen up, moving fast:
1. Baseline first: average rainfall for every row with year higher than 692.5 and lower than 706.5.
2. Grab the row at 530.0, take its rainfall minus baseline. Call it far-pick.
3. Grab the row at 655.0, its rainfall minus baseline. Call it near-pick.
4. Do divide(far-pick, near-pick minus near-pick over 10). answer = 1.5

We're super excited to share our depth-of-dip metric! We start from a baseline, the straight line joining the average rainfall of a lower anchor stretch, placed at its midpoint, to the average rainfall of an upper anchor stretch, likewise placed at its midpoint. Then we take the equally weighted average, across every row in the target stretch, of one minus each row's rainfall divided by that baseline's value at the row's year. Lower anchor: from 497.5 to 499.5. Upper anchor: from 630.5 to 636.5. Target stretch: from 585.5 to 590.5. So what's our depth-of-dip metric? -0.054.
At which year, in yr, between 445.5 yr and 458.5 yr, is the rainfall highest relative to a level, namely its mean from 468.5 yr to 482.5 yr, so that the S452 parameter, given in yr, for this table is 449.0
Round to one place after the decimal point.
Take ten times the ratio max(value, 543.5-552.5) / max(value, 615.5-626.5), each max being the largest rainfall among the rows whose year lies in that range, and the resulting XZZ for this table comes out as 12.4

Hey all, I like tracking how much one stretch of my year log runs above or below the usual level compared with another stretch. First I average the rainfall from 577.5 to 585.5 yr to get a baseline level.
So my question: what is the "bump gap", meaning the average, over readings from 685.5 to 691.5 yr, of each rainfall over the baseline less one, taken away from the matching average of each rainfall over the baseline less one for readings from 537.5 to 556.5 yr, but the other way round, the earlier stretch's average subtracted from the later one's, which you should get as -0.12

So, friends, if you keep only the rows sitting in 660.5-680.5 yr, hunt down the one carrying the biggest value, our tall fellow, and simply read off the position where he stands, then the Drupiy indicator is 672.0 yr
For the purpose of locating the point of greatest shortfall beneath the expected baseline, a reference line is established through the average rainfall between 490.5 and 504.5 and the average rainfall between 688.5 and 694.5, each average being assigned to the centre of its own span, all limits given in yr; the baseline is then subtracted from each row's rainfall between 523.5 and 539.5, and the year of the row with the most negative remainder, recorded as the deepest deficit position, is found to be 525.0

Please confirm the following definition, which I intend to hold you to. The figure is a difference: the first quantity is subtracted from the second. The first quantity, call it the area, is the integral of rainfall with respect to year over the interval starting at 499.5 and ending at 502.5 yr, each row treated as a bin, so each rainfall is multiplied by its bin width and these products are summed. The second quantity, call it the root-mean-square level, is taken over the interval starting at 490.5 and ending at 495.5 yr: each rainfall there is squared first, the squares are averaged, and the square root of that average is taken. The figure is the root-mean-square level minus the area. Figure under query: -202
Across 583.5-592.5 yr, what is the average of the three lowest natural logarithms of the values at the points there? 4.58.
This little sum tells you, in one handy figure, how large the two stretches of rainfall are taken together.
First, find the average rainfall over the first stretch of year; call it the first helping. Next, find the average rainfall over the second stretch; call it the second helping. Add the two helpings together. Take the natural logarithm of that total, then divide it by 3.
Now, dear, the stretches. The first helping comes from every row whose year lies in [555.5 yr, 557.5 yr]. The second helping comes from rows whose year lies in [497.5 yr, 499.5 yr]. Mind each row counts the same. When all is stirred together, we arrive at 1.75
